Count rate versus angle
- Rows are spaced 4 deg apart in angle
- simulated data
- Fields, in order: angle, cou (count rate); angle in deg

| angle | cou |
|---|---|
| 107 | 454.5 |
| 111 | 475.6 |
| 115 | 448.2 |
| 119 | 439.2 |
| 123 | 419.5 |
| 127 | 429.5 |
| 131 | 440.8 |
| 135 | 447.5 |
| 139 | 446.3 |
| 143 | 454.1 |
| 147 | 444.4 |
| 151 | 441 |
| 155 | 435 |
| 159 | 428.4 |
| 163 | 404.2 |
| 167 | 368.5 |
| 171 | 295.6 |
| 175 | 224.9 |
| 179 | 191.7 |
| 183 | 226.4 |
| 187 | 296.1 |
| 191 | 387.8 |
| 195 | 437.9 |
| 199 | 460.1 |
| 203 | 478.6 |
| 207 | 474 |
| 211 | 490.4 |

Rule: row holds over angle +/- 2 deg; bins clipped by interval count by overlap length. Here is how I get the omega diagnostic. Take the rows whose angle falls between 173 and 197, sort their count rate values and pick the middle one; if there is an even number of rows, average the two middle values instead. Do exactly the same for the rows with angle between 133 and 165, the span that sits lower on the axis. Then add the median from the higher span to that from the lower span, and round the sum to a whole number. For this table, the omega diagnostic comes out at 704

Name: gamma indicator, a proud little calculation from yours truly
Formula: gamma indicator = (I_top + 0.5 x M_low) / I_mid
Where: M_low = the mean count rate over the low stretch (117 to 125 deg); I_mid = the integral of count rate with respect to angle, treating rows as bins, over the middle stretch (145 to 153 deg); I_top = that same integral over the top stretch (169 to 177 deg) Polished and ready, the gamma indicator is 0.6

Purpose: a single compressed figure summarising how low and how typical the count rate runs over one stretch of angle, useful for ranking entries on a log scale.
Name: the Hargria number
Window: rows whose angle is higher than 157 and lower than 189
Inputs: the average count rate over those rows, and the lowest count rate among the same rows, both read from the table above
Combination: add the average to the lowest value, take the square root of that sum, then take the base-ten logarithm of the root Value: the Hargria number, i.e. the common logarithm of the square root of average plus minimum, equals 1.35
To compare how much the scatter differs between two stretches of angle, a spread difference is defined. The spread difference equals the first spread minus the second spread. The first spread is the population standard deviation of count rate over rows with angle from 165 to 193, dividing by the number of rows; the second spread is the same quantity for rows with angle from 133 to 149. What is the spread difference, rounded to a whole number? 66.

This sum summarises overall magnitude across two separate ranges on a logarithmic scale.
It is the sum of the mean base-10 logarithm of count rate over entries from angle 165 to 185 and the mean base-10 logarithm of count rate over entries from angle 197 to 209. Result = 5.08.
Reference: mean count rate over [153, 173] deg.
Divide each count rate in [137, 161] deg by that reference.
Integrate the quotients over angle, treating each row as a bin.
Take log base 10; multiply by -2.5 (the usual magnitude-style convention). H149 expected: -3.60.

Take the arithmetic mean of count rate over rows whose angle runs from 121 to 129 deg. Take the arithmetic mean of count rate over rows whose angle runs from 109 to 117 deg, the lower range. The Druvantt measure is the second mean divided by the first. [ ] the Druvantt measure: 1.09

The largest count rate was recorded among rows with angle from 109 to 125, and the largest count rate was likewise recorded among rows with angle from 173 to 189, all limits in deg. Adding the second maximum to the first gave 772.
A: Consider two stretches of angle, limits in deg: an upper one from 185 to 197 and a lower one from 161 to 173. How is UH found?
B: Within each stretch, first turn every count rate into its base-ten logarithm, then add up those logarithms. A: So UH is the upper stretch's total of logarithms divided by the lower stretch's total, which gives 1.01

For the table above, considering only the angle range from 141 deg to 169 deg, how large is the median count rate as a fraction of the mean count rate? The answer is 1.02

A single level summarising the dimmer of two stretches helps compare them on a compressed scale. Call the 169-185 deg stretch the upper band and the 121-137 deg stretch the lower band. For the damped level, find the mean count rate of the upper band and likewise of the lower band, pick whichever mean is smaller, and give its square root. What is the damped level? 15.3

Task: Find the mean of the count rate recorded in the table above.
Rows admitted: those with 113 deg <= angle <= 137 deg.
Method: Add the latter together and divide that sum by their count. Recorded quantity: 437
